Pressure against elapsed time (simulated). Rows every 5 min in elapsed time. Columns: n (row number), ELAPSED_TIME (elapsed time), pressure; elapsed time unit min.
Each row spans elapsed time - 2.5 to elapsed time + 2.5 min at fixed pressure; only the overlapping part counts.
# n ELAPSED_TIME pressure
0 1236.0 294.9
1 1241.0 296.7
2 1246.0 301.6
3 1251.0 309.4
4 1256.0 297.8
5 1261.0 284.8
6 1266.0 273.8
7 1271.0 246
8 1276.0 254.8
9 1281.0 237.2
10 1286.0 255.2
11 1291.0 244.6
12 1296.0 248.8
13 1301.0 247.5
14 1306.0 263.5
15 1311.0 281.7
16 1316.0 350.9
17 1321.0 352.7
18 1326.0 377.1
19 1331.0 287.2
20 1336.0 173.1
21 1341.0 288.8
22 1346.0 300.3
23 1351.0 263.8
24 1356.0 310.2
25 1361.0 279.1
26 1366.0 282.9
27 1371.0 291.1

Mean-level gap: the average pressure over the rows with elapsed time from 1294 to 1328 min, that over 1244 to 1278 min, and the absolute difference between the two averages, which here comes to 22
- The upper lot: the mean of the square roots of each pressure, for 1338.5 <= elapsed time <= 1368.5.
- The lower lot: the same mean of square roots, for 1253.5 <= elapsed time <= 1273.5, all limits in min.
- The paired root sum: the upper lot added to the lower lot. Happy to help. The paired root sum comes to 33.5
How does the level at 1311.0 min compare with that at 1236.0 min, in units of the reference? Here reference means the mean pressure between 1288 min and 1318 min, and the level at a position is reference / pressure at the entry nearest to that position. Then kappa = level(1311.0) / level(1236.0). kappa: 1.05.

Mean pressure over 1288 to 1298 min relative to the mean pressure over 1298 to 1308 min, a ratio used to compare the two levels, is 0.97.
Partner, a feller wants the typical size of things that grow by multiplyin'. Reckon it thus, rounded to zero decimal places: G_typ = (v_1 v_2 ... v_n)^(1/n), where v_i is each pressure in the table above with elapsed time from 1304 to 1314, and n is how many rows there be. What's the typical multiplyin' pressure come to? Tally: 272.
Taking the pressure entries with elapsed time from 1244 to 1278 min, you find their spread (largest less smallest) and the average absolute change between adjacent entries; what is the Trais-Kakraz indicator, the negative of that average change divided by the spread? -0.21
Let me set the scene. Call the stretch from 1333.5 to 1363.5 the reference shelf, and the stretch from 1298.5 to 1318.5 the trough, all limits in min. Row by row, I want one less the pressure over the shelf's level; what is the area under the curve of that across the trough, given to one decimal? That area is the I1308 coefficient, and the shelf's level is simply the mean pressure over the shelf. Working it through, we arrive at -1.2 min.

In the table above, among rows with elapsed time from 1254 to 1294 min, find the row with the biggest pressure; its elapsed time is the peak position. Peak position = 1256.0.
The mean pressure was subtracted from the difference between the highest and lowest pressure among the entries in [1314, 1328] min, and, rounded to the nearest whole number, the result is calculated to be -334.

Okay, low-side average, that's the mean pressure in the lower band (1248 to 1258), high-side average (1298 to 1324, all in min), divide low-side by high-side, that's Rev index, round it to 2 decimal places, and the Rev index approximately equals 1.01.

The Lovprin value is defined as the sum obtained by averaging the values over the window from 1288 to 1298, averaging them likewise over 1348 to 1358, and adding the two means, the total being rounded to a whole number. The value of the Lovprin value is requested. 534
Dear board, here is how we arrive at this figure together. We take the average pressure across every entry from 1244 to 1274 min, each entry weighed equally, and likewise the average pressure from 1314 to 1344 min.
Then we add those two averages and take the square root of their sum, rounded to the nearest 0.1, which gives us 24.3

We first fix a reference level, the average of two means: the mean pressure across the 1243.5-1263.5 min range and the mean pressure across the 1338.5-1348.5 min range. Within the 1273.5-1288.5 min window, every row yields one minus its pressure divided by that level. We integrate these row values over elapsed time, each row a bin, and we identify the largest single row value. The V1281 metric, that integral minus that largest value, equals 2.2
